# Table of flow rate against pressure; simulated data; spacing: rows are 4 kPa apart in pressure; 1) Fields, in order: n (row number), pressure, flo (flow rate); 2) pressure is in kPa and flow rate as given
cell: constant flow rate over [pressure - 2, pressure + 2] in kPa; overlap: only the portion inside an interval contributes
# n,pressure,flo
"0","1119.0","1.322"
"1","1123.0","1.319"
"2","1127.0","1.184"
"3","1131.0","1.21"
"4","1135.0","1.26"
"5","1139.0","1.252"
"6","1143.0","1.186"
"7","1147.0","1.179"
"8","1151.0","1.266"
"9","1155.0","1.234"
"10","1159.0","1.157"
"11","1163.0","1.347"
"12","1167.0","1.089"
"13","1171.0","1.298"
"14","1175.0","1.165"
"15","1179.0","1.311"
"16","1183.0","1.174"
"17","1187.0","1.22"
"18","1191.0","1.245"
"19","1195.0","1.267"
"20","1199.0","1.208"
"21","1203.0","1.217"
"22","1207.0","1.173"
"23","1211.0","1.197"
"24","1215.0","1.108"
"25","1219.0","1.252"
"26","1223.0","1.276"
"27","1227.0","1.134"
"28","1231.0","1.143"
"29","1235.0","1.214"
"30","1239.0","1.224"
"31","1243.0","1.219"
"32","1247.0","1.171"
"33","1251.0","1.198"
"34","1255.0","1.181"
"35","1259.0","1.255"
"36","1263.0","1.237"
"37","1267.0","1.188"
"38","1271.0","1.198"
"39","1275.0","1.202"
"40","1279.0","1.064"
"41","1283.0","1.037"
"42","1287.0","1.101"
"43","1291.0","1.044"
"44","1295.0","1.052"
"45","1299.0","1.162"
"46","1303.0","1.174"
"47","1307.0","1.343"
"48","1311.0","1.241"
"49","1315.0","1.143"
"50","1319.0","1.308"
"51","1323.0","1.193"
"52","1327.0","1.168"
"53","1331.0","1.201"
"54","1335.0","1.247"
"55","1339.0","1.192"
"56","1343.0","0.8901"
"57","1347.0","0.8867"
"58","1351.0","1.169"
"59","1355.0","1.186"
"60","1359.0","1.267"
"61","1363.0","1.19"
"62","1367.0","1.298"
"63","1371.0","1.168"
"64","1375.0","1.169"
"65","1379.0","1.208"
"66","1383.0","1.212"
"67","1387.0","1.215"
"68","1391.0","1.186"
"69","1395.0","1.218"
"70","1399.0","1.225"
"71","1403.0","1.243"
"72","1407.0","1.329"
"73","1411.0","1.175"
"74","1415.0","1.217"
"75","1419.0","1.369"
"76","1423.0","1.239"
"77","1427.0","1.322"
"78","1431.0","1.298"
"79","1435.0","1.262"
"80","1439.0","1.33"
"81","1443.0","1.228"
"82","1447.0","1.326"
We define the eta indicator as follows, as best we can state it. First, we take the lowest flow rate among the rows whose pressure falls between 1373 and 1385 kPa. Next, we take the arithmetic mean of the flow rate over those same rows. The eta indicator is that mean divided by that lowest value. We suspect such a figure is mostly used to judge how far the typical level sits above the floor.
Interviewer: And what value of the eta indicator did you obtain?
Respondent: 1.02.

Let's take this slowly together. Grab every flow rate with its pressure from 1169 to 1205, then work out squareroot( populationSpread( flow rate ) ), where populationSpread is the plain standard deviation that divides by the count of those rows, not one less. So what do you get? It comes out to 0.219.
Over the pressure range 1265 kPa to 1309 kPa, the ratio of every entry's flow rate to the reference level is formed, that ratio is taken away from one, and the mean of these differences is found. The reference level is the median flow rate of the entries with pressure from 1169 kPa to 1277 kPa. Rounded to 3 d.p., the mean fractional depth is 0.054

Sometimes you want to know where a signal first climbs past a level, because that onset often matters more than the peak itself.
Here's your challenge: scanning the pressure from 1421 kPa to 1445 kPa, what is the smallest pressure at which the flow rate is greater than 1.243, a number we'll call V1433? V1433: 1427.0 kPa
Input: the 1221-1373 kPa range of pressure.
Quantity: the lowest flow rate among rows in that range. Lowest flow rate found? 0.8867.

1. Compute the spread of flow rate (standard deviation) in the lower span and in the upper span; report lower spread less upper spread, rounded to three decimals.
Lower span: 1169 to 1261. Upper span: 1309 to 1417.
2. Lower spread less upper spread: -0.046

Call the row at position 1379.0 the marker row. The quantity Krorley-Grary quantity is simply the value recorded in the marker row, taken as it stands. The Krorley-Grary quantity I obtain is 1.208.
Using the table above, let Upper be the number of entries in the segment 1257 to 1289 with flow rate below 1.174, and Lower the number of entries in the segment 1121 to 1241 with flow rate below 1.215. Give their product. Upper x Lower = 45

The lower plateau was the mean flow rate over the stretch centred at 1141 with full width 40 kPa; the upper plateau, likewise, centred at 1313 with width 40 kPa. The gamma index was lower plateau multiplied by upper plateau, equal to 1.47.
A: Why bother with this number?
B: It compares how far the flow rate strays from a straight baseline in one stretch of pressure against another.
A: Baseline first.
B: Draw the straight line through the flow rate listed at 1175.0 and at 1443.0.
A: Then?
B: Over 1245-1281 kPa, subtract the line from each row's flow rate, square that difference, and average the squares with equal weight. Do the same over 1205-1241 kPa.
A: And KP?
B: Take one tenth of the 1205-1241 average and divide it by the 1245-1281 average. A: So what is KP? 0.11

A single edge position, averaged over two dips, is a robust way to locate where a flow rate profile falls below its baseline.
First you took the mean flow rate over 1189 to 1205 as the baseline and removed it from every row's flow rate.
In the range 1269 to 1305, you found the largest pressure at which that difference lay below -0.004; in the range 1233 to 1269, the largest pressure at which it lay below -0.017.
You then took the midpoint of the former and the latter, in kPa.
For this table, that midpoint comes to 1285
